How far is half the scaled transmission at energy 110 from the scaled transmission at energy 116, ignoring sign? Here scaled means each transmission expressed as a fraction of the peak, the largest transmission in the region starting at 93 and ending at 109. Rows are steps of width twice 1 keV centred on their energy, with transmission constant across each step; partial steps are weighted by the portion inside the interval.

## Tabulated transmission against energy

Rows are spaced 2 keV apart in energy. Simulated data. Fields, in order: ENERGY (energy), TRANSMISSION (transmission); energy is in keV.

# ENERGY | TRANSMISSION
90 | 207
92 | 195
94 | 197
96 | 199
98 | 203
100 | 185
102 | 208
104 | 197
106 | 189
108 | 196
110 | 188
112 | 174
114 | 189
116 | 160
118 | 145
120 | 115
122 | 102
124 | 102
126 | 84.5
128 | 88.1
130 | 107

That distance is 0.32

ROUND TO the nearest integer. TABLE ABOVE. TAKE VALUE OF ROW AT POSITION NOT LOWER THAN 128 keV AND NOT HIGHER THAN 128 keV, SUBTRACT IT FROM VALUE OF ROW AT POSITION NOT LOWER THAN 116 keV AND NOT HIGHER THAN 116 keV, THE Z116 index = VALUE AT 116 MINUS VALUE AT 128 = 72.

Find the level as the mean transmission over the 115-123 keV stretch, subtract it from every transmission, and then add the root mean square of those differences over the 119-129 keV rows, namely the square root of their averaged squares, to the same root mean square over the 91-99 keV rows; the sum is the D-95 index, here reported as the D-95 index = 102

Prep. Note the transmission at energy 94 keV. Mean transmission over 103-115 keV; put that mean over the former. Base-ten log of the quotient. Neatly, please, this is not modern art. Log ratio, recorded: -0.02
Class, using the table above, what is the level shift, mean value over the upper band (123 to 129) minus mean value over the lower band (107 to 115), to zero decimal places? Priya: -95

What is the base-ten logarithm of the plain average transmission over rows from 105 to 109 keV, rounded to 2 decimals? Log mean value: 2.28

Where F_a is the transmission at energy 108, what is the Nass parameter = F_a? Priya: 196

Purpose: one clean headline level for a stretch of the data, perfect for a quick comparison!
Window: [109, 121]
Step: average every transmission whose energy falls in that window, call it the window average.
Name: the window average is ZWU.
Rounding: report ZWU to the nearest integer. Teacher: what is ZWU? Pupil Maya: 162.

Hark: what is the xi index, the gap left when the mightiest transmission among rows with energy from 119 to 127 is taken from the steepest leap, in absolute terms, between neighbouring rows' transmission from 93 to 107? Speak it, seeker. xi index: -92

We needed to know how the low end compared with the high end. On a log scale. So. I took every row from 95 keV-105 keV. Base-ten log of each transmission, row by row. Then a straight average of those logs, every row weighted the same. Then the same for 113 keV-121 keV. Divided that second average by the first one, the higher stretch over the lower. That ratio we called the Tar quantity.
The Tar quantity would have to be 0.947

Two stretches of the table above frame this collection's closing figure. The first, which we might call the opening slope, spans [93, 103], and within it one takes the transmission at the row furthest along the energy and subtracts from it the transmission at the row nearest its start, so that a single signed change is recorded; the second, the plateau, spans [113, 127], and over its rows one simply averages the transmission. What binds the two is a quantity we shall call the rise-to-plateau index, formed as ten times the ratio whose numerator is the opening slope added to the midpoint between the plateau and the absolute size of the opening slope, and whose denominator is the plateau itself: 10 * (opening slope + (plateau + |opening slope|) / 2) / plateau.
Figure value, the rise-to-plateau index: 6.3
